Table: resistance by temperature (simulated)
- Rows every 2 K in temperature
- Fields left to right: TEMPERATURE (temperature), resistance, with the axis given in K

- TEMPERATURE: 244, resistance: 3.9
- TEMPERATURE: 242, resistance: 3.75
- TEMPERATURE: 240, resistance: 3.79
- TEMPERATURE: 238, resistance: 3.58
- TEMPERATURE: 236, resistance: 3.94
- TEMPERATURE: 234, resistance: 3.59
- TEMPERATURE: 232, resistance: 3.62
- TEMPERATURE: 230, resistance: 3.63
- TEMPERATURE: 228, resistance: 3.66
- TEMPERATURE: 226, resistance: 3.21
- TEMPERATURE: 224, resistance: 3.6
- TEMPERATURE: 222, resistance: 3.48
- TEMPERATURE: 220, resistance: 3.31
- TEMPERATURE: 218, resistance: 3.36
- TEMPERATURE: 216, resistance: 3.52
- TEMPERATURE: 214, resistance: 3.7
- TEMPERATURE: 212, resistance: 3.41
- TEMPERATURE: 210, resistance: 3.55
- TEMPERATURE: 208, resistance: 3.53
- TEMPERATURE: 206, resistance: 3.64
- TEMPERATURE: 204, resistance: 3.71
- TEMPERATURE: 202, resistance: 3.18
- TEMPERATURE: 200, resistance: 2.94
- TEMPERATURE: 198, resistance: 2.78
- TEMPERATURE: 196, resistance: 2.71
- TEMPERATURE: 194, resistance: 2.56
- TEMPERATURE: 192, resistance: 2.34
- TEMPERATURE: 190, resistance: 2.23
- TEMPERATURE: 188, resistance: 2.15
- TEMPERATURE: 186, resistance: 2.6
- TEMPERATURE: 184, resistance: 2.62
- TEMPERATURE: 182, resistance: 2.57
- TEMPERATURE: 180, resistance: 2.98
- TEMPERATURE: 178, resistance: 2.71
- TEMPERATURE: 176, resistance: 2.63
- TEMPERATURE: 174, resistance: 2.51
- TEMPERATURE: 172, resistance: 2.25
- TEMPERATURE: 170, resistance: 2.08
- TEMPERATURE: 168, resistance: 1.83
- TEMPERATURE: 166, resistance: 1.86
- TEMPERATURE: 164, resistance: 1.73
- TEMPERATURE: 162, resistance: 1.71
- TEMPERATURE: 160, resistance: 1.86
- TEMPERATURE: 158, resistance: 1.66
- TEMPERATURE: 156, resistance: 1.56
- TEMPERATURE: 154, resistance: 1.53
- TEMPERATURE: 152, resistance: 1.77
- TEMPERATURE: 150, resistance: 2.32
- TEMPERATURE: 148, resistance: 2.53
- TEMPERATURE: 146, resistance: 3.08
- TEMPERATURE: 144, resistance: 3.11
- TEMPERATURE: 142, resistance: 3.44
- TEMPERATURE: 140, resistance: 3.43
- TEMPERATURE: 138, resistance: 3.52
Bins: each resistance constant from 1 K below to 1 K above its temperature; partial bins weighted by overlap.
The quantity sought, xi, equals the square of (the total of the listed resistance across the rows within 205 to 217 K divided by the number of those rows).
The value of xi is 12.7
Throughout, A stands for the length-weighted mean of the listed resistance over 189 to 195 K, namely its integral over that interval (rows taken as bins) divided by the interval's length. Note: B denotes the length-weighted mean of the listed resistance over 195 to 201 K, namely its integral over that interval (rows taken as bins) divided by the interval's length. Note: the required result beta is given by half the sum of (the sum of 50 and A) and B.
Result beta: 27.6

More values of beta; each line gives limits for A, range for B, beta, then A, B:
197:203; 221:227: 28.2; 3.0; 3.4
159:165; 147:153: 27.0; 1.8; 2.2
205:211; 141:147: 28.4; 3.6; 3.2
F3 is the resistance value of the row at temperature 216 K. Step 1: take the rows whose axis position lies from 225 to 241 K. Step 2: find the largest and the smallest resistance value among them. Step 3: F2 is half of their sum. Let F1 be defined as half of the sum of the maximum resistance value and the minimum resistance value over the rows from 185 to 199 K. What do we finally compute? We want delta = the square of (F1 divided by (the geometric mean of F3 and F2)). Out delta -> 0.5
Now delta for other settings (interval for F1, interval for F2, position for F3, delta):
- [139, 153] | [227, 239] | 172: 0.8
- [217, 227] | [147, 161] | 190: 2.6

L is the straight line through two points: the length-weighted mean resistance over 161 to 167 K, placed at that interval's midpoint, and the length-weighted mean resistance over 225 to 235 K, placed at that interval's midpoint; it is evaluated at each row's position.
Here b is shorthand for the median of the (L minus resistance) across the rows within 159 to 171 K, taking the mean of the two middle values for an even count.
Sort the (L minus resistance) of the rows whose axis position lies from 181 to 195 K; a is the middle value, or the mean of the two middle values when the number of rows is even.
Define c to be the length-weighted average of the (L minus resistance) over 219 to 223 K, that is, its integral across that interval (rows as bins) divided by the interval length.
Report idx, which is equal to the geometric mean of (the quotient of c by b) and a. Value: 0.266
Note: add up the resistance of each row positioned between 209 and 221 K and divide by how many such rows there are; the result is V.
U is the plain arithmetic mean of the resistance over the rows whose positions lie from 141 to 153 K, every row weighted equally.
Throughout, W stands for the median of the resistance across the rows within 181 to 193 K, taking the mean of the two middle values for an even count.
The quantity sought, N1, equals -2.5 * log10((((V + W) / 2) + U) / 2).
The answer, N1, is -1.1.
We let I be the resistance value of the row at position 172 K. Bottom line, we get 2.25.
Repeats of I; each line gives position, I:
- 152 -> 1.77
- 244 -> 3.9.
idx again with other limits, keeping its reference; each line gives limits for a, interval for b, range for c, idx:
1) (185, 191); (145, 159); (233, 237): 0.253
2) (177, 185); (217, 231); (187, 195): 0.738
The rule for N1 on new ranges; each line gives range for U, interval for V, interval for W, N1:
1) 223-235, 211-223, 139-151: -1.3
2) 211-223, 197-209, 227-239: -1.3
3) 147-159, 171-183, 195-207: -0.9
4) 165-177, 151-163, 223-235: -1.0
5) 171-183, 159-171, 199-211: -1.1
